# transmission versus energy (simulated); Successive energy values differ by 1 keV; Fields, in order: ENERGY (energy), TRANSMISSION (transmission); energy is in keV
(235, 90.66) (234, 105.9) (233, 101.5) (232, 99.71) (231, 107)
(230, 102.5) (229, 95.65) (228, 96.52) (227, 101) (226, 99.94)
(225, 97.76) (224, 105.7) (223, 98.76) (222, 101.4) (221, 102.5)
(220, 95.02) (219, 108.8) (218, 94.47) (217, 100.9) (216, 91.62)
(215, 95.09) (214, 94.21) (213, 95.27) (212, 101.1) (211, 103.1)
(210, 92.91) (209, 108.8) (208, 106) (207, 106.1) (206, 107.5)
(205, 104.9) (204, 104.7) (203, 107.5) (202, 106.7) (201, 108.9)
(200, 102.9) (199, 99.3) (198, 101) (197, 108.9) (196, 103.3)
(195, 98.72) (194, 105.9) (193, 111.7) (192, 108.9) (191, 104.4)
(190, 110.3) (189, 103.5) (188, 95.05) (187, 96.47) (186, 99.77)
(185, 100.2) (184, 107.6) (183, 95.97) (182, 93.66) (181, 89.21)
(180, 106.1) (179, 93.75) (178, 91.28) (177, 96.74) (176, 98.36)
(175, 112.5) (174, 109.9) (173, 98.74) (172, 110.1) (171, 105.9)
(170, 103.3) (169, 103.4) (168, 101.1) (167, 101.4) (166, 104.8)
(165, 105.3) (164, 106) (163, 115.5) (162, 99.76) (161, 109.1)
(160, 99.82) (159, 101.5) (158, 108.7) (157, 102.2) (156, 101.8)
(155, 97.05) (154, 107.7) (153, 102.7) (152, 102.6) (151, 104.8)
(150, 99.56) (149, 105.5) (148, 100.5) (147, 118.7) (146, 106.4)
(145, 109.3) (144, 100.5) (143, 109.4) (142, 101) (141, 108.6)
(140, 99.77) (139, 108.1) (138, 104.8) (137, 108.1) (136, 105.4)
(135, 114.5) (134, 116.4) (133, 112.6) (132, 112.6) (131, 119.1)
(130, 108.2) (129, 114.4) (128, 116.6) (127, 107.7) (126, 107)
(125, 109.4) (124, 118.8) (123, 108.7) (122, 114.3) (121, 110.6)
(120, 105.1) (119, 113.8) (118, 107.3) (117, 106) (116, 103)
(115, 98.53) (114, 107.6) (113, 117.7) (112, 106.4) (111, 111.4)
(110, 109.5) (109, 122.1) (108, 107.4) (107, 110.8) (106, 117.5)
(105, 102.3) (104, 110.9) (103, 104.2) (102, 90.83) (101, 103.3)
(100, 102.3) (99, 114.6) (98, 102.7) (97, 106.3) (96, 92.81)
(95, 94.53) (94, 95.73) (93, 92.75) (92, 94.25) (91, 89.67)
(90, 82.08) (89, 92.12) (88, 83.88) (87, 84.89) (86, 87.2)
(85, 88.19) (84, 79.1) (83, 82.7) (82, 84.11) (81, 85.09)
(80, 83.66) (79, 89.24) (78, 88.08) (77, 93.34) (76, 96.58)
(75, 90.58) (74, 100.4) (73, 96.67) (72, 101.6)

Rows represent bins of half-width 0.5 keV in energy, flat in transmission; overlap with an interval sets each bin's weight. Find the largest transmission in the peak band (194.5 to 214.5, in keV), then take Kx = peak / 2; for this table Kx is 54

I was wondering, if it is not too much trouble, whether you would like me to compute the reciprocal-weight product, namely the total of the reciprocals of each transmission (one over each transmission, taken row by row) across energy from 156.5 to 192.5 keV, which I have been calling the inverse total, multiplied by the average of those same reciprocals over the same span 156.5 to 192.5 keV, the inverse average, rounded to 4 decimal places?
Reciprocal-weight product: 0.0035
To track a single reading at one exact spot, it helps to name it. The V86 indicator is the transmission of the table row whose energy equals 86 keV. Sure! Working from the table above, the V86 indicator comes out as 87.2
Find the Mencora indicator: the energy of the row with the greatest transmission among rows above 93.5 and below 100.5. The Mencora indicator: 99 keV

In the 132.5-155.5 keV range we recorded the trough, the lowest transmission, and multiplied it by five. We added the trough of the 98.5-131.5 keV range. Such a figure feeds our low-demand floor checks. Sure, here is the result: 576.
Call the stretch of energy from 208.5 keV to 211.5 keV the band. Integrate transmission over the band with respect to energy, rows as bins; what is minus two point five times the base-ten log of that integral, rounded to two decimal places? -6.21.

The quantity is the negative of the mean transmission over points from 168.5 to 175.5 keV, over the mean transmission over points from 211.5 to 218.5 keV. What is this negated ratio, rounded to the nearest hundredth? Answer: -1.11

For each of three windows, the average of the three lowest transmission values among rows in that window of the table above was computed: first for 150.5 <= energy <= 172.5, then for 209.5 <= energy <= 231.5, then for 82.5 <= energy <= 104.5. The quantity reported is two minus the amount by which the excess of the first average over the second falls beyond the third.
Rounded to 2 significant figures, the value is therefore 77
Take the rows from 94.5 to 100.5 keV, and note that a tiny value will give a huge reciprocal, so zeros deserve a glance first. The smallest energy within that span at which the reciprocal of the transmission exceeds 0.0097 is 95 keV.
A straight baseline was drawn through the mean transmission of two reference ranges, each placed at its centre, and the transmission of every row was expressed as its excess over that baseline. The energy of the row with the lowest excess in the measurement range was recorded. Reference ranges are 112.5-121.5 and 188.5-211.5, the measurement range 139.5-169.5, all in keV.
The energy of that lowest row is 155 keV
